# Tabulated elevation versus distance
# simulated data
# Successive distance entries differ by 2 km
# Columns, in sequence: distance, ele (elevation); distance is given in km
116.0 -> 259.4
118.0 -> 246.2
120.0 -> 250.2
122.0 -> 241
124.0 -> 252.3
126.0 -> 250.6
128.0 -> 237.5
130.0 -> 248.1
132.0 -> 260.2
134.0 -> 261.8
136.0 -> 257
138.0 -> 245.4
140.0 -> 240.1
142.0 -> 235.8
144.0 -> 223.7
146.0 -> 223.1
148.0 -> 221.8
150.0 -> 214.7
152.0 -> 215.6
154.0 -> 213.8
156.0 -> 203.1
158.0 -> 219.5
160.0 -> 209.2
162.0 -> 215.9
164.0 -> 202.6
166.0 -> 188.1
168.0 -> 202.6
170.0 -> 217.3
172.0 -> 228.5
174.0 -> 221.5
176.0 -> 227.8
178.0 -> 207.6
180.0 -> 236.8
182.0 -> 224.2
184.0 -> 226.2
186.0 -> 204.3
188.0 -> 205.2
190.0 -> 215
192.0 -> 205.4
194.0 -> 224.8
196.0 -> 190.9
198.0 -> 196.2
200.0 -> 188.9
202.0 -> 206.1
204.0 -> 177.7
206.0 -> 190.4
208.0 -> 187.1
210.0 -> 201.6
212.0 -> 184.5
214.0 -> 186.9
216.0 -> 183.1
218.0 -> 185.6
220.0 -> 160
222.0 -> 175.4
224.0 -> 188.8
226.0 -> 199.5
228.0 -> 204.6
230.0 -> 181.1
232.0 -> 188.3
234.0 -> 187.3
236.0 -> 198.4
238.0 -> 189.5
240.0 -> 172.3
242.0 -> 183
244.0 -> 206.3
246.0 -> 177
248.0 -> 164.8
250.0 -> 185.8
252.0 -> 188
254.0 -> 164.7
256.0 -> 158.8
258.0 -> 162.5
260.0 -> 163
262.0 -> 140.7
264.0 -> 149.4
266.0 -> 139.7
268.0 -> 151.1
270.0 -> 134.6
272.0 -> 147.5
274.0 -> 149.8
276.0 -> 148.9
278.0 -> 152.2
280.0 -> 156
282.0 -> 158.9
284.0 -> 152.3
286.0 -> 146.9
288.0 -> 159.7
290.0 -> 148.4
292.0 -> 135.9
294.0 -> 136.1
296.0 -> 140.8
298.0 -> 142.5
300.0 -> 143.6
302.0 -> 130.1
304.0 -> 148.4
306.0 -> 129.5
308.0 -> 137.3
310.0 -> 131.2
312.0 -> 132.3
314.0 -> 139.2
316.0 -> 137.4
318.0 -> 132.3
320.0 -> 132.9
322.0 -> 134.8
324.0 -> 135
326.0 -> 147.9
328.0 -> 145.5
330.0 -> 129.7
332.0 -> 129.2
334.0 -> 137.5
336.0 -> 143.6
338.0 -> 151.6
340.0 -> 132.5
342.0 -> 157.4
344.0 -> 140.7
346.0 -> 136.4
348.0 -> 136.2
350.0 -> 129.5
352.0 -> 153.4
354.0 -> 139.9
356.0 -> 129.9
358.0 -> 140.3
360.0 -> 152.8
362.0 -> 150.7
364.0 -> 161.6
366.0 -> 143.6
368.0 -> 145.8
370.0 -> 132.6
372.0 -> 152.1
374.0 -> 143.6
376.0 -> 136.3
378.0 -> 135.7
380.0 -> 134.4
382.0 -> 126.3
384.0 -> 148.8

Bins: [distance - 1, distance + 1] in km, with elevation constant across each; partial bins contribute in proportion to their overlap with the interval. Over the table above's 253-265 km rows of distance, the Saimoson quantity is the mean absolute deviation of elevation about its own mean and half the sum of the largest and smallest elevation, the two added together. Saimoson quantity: 160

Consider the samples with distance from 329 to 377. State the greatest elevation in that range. 161.6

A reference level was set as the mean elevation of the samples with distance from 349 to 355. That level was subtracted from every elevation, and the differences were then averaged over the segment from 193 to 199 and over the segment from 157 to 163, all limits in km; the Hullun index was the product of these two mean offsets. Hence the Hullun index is 4660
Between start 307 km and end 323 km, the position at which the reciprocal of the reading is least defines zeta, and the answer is 314.0 km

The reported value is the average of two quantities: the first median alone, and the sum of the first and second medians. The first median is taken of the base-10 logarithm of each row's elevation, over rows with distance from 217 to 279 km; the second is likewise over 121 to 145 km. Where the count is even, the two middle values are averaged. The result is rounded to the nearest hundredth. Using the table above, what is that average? 3.43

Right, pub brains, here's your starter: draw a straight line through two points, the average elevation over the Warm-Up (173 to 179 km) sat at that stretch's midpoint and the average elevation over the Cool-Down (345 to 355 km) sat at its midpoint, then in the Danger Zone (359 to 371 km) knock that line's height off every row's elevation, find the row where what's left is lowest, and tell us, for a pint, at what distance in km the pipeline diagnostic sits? 370.0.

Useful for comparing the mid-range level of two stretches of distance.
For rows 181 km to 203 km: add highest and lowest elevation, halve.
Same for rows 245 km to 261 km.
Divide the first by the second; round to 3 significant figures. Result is 1.20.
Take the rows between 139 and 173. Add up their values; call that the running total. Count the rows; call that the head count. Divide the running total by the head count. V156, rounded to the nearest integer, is 216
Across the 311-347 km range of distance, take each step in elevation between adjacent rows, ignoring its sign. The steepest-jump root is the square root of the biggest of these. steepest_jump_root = 5.0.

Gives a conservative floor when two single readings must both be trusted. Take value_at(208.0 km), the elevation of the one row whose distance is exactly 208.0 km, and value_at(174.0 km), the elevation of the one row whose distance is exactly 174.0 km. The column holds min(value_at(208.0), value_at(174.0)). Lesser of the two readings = 187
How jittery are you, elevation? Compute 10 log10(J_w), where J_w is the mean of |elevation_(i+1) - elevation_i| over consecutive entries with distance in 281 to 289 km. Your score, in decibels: 9.2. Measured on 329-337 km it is 7.0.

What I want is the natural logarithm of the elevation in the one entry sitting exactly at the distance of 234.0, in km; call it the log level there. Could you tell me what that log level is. 5.23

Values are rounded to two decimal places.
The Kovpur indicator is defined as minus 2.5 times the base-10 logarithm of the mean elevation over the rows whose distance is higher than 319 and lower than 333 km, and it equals -5.34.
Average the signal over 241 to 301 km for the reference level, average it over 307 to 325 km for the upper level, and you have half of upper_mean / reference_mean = 0.43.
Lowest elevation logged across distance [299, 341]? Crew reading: 129.2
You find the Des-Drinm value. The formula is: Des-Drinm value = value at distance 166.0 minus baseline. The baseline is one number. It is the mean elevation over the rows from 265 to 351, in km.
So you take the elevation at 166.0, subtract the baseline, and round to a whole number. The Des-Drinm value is 47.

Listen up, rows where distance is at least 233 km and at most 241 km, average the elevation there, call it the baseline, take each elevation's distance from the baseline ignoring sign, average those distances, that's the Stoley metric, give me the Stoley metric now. 7.3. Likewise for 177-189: 11.7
